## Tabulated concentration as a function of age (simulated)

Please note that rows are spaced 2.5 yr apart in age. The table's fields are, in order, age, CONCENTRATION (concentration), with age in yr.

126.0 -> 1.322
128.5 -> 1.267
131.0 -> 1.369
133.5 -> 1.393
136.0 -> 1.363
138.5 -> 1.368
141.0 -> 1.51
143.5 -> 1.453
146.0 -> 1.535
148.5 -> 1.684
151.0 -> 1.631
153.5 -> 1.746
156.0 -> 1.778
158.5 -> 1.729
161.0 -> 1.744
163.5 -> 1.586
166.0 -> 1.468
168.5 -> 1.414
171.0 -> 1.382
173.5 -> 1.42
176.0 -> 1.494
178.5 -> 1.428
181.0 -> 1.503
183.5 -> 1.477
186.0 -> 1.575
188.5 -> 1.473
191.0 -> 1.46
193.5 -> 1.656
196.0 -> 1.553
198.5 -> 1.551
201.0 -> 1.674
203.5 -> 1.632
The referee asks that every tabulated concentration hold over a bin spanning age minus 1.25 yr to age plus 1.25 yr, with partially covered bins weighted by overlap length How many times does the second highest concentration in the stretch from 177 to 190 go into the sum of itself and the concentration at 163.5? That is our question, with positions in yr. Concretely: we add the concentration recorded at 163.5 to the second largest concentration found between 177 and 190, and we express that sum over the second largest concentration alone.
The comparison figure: 2.06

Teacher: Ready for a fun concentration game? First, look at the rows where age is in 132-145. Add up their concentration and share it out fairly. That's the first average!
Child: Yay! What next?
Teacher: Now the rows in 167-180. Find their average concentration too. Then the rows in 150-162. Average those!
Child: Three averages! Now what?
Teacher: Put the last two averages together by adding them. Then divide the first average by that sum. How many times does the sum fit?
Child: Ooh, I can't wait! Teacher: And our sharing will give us 0.45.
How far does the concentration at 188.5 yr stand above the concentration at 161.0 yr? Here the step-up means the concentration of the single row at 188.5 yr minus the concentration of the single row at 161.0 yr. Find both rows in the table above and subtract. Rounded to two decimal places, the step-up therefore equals -0.27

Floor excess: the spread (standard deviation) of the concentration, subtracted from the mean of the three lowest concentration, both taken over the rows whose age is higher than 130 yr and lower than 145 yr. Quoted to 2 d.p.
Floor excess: 1.31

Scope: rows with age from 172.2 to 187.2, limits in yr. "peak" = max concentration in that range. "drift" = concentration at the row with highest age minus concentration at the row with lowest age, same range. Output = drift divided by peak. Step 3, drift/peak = 0.10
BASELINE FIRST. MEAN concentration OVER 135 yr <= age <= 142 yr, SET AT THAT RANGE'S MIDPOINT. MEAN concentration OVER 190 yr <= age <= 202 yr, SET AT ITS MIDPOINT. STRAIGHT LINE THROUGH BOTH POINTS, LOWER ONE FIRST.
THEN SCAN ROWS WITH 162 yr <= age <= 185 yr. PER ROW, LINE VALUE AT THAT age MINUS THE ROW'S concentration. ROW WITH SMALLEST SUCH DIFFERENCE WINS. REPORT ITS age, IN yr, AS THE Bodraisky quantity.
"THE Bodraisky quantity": 163.5 yr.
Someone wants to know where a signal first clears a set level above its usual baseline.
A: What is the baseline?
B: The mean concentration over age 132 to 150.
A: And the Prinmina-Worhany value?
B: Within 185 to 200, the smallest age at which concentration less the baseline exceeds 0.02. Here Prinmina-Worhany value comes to 186.0 yr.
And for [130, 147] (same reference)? 141.0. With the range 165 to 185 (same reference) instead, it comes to 176.0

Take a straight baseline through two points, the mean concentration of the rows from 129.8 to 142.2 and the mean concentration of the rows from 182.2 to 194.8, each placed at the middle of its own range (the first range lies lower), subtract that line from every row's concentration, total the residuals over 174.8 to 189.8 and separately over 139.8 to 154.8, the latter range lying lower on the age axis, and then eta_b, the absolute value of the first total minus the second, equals 1.12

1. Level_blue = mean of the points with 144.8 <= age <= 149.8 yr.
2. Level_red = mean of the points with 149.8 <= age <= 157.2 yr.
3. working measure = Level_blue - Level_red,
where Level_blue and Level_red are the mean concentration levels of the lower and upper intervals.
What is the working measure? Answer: -0.11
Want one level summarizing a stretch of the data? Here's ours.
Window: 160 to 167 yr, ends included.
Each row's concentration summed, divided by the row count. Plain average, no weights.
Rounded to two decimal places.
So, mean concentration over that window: 1.60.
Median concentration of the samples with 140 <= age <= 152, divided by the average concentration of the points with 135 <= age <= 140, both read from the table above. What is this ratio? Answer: 1.12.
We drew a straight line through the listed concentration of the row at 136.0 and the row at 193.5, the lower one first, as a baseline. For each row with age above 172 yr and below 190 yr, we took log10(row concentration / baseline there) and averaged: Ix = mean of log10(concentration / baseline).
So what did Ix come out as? -0.03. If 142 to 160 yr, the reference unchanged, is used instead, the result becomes 0.06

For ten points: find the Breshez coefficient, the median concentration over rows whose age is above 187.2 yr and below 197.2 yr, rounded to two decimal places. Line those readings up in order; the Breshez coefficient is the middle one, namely 1.51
